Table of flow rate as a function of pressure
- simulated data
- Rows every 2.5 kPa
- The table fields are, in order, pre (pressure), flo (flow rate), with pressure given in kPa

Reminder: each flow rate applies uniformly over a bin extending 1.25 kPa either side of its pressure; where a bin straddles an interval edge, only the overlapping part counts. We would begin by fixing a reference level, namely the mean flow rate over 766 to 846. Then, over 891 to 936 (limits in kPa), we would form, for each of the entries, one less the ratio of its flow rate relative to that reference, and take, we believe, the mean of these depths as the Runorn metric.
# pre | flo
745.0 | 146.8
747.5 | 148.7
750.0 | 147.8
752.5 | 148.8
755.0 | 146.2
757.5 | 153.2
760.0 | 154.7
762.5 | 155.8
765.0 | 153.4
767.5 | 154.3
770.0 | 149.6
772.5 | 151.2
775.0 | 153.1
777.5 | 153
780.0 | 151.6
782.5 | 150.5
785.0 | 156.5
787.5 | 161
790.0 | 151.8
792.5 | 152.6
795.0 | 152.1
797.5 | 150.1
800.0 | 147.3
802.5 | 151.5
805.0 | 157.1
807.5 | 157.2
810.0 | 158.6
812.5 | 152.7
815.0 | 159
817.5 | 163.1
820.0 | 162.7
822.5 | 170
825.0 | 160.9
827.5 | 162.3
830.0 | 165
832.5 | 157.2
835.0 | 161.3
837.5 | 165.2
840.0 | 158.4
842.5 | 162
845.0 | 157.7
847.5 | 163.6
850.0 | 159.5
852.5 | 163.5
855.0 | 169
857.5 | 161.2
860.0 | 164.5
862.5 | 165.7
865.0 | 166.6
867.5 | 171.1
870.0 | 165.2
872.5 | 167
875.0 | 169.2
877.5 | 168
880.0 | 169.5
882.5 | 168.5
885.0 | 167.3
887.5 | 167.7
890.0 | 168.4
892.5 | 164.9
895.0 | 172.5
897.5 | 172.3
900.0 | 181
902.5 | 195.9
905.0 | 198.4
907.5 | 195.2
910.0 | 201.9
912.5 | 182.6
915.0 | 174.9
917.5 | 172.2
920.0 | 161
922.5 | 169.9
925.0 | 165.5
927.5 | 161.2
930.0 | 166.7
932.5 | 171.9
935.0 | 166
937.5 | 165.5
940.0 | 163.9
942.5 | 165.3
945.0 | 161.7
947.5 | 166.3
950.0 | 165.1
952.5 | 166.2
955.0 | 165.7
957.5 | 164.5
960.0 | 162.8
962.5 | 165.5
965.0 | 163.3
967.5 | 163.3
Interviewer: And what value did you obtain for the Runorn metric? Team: -0.12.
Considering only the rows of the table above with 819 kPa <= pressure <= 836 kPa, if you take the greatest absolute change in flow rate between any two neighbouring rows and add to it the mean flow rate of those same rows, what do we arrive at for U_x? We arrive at 172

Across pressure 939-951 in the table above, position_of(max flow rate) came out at 947.5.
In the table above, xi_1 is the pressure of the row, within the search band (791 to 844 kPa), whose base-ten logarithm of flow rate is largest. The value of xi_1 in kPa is 822.5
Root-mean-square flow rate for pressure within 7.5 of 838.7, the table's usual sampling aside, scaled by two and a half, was 401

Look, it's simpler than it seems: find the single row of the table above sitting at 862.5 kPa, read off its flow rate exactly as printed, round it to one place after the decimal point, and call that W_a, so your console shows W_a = 165.7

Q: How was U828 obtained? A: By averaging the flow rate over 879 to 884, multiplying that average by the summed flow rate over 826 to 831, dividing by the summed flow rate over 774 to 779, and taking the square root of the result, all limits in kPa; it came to 13.4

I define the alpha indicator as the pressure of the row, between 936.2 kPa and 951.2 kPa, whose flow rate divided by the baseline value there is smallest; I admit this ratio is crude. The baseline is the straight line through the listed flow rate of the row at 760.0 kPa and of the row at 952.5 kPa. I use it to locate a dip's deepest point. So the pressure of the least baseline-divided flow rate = 945.0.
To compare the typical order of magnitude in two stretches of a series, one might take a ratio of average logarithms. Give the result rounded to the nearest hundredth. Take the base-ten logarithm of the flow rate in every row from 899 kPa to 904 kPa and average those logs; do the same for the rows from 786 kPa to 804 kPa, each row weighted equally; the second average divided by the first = 0.96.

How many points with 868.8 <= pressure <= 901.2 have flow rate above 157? 13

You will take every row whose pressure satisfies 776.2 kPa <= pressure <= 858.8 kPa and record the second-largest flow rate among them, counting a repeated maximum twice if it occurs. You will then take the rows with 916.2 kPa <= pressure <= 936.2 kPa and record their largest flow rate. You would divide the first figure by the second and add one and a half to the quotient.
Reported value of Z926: 2.48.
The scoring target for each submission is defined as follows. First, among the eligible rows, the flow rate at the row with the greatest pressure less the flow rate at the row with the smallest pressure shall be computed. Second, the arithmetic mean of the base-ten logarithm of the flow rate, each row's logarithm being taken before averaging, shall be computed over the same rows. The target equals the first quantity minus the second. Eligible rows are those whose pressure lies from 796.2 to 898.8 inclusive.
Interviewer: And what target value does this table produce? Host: 20.0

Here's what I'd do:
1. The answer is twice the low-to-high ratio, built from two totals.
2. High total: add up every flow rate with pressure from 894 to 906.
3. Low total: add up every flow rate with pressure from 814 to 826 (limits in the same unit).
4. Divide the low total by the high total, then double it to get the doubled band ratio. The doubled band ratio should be 1.77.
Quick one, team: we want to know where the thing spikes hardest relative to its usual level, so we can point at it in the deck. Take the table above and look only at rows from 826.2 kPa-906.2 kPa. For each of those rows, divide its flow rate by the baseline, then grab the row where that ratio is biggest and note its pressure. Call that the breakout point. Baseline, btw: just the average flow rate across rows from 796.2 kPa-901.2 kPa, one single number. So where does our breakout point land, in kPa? 905.0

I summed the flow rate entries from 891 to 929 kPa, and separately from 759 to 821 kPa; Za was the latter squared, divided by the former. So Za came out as 5583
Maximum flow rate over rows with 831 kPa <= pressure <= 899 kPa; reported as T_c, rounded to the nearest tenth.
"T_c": 172.5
